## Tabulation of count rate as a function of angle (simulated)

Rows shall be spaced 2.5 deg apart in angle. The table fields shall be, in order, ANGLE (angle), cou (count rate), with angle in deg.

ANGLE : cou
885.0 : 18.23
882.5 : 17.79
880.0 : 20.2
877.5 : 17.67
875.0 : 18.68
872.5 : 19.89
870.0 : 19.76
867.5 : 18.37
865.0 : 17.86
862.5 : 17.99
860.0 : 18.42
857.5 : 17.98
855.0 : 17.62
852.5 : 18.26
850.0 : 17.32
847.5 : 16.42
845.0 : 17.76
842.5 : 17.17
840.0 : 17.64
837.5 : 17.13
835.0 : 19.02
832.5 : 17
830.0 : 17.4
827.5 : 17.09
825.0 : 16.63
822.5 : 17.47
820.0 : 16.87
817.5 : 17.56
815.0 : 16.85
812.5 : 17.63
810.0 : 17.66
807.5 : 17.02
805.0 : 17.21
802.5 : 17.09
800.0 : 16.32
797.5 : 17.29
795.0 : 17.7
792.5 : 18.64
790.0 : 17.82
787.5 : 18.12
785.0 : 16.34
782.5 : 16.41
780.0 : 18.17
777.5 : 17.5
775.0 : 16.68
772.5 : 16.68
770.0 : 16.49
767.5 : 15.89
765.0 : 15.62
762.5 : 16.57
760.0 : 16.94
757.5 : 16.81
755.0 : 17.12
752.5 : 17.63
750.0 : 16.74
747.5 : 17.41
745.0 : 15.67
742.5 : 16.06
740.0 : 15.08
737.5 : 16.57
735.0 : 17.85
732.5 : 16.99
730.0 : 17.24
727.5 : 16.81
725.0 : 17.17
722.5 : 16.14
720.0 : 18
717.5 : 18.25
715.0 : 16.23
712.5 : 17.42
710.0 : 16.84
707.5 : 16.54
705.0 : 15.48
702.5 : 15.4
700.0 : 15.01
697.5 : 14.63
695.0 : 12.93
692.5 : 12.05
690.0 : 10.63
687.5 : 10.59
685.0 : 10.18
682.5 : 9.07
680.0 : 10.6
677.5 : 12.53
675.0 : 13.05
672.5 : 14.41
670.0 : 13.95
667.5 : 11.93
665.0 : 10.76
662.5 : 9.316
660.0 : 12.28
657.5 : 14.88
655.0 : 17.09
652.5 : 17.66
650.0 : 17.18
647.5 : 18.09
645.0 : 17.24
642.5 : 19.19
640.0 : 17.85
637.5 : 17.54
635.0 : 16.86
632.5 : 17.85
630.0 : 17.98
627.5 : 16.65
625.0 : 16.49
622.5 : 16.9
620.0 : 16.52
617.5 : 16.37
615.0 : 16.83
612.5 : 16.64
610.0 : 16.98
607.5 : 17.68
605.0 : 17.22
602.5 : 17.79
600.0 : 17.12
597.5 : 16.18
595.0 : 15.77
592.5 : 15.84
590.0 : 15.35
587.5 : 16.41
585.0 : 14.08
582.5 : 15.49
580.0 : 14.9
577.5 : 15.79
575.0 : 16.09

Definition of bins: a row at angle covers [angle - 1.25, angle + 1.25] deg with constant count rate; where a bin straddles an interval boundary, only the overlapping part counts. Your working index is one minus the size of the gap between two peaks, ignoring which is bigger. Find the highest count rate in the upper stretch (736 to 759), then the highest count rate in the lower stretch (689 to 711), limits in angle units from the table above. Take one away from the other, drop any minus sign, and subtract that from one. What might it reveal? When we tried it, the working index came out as 0.21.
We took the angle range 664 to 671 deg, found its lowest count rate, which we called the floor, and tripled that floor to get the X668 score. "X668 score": 32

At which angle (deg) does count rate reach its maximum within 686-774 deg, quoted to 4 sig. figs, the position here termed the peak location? 717.5 deg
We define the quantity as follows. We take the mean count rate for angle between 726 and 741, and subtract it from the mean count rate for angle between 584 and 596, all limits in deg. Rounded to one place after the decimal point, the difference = -1.3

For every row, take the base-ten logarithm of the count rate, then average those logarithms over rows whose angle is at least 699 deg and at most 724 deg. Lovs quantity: 1.22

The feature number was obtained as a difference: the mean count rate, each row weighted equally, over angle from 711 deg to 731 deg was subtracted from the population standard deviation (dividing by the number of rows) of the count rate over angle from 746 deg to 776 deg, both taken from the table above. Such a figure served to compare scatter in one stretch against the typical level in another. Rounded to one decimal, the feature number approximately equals -16.6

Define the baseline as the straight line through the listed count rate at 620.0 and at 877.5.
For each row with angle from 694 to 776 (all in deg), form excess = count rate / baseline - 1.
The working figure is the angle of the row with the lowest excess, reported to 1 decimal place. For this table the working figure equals 695.0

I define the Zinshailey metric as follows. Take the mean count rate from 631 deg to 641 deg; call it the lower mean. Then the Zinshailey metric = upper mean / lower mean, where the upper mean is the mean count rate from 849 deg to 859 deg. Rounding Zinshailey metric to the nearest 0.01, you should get 1.02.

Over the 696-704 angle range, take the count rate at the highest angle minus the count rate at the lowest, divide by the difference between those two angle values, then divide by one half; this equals 0.31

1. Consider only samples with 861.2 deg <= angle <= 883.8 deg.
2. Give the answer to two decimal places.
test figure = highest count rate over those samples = 20.20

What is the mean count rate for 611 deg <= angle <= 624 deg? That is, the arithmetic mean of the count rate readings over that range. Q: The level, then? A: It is 16.7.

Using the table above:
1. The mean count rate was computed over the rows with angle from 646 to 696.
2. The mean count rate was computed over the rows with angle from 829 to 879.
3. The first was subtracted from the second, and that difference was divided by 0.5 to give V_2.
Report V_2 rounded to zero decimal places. 10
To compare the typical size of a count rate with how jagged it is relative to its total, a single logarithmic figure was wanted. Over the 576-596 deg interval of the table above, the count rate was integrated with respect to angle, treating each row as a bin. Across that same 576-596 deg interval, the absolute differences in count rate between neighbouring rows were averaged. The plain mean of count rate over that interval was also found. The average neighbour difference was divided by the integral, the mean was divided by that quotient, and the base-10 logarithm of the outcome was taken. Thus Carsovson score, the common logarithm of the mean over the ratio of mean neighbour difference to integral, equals 3.69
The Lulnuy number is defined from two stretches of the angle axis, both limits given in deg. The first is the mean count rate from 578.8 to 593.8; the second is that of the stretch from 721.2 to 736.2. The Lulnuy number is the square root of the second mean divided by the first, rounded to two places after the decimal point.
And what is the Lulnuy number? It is 1.05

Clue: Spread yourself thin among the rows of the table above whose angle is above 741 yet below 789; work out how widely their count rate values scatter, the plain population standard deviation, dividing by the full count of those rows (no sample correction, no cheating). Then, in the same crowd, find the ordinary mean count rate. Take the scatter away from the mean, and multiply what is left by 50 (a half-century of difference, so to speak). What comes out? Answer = 803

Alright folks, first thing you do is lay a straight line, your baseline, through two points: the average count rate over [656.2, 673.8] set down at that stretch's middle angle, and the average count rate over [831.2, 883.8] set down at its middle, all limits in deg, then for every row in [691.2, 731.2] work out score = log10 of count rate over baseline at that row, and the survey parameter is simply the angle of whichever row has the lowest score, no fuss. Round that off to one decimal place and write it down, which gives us 692.5 deg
